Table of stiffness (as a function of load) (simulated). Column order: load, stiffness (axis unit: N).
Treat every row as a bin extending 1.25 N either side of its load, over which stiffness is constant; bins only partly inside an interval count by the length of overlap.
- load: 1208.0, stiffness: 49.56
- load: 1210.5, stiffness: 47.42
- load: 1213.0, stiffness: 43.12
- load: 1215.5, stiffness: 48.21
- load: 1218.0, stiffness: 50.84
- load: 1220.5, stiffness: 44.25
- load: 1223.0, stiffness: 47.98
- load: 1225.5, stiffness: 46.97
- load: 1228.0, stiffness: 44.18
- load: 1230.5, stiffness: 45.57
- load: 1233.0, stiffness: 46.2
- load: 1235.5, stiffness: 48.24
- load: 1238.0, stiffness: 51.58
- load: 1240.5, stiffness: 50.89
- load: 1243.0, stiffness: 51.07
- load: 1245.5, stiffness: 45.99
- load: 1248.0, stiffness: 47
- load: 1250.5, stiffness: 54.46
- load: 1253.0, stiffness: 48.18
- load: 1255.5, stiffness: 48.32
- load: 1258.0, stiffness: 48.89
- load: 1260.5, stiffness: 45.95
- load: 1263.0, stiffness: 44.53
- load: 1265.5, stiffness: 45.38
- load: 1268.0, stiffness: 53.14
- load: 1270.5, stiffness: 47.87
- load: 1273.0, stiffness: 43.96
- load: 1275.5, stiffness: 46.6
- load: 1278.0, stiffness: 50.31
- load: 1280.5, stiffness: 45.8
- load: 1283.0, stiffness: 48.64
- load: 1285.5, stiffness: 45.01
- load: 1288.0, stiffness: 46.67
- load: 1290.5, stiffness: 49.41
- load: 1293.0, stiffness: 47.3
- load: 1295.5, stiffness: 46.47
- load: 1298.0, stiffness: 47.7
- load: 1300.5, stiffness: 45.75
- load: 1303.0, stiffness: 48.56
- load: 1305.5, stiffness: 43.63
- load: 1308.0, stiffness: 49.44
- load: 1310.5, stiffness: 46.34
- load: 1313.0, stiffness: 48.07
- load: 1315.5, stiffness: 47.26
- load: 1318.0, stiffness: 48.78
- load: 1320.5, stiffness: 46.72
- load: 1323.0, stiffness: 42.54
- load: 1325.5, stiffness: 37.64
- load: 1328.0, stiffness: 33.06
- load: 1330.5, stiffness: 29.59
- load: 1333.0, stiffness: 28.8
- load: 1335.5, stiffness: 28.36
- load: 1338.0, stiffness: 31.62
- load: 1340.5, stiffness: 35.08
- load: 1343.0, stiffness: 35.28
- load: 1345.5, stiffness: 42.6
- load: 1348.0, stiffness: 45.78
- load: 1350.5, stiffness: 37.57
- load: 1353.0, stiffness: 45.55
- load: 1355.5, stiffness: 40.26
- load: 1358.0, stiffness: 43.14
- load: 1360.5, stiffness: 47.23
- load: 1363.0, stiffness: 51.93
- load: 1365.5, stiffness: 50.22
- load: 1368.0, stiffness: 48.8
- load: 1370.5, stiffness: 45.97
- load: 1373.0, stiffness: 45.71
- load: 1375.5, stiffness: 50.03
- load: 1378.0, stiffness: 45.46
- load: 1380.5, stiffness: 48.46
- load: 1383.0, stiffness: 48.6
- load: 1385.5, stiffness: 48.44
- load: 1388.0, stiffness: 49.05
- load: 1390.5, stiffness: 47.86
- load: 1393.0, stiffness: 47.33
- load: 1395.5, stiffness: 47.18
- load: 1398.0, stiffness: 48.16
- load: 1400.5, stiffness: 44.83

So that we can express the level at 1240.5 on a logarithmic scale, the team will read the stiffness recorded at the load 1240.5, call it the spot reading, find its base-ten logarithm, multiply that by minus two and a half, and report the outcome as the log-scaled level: -4.27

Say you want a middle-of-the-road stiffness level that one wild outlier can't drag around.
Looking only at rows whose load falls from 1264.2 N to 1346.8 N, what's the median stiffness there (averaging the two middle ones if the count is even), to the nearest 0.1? 46.3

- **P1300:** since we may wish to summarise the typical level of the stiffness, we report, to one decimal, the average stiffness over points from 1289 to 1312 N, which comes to 47.2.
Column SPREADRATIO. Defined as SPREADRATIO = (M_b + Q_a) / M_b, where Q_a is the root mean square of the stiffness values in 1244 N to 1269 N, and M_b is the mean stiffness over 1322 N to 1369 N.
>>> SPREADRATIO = 2.22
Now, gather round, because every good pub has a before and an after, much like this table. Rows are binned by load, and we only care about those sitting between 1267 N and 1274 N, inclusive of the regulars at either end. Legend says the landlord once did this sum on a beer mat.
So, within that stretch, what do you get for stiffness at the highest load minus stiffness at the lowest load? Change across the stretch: -9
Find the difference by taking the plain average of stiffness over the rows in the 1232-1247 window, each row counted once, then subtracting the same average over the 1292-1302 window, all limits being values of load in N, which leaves 2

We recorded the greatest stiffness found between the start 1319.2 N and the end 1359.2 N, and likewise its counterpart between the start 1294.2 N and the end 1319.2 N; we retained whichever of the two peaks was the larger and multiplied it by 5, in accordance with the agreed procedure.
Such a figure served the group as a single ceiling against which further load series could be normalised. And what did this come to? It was 247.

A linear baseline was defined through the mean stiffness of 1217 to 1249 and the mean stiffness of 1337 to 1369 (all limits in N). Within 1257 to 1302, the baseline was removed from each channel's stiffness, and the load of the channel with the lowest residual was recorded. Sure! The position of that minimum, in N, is 1273.0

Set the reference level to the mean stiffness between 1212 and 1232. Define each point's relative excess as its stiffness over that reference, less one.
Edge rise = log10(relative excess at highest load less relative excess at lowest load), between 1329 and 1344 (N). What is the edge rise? -0.91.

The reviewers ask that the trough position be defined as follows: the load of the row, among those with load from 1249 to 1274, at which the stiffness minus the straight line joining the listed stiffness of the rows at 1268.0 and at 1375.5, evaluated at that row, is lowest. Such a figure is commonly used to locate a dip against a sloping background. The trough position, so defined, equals 1273.0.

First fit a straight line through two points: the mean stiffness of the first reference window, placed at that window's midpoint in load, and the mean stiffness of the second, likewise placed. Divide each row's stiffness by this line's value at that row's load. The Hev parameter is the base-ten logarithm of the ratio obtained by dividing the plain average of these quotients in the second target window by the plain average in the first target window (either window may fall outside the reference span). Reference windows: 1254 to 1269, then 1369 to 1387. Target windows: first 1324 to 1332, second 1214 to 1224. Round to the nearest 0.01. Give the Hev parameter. 0.15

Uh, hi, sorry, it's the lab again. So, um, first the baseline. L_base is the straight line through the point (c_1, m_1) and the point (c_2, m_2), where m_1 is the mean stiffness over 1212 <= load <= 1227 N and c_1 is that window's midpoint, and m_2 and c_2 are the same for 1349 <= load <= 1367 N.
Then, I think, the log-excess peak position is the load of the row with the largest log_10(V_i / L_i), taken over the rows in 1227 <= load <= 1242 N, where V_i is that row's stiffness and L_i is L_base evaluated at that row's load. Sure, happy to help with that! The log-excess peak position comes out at 1238.0 N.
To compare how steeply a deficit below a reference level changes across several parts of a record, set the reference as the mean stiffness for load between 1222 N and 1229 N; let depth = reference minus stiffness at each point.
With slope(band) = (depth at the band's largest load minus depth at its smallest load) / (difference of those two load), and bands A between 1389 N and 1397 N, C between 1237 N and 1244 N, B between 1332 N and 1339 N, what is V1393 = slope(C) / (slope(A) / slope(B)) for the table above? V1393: -0.42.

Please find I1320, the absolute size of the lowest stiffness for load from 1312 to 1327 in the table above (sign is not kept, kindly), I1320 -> 37.6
